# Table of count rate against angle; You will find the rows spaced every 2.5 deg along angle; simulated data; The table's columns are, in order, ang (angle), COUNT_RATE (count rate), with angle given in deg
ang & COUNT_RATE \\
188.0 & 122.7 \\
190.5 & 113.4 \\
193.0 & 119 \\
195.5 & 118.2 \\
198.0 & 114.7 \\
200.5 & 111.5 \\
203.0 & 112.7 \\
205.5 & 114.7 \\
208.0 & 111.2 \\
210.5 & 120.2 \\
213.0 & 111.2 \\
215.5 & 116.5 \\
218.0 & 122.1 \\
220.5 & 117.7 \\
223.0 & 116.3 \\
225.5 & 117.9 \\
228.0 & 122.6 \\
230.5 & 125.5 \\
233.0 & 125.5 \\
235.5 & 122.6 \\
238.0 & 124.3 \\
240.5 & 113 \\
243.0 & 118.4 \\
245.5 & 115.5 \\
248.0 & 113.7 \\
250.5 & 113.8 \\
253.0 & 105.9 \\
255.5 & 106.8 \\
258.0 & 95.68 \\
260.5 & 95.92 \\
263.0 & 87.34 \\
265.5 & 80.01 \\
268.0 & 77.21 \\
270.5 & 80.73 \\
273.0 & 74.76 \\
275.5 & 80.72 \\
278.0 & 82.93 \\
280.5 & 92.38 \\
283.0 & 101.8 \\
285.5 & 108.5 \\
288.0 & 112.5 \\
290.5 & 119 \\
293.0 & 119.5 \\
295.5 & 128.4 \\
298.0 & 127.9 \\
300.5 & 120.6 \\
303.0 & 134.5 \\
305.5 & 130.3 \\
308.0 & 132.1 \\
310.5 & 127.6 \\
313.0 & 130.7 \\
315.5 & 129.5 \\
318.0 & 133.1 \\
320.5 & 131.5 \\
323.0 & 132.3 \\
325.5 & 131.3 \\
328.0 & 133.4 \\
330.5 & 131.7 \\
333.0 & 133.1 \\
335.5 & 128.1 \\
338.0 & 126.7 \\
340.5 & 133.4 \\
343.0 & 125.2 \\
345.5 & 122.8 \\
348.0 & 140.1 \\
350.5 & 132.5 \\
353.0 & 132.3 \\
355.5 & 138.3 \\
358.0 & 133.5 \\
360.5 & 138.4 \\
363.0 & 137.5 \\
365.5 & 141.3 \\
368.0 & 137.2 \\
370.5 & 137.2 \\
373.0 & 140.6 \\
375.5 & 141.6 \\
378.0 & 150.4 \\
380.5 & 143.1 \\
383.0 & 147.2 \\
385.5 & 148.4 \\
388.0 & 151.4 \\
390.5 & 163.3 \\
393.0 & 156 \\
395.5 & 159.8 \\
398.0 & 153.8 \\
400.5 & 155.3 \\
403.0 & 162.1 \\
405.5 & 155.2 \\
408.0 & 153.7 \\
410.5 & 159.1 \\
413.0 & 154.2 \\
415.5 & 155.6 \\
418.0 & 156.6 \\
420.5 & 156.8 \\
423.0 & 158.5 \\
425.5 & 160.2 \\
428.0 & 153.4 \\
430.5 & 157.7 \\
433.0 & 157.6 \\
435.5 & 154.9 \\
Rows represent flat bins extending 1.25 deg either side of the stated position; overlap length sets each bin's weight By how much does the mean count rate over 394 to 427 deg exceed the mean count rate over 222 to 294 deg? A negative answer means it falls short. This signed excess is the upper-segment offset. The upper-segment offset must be 51.8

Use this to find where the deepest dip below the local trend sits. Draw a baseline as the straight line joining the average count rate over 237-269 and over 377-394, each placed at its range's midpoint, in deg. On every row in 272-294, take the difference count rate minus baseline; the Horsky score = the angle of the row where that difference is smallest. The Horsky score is 273.0 deg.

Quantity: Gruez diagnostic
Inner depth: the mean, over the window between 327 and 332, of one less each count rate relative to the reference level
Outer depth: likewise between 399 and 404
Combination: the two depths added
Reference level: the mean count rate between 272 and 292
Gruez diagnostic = -1.0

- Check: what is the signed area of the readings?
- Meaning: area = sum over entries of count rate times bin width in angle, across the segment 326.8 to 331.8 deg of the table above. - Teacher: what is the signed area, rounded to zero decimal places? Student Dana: 663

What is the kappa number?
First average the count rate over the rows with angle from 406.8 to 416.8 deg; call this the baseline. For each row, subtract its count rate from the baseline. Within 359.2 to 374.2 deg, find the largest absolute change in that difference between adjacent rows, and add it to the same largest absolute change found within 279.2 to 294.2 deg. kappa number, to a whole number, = 14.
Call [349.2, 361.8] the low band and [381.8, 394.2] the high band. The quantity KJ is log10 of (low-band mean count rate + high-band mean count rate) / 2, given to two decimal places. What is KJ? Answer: 2.16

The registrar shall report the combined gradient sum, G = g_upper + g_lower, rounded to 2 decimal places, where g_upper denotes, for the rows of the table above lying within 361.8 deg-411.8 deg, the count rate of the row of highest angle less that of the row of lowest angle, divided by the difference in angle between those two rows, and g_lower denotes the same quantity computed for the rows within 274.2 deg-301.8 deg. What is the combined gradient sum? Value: 2.05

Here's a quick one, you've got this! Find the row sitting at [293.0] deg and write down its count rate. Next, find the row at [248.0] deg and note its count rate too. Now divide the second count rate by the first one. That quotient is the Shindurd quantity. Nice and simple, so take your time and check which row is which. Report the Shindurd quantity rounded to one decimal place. 1.0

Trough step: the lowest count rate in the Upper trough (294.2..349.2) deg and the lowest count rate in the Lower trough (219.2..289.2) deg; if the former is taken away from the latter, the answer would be -46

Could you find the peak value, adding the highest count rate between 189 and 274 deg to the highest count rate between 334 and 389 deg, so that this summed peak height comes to 277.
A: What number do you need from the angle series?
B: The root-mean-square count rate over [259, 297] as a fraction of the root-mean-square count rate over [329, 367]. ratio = 0.73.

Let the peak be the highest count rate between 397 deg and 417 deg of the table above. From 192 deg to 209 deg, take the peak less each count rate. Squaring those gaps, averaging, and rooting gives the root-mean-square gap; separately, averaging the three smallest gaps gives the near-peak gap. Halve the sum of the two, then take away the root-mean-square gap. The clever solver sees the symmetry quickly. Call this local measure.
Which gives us -1.4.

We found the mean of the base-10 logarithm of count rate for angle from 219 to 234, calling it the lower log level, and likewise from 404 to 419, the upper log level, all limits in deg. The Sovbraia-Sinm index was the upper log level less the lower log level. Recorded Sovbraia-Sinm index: 0.11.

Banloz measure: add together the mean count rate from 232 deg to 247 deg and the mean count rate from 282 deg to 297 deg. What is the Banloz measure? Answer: 235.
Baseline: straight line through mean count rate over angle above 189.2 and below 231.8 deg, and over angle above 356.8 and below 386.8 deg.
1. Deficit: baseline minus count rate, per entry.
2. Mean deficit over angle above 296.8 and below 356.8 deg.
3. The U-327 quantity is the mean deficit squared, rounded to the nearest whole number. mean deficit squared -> 14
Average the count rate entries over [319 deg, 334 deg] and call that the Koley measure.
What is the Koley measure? 132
